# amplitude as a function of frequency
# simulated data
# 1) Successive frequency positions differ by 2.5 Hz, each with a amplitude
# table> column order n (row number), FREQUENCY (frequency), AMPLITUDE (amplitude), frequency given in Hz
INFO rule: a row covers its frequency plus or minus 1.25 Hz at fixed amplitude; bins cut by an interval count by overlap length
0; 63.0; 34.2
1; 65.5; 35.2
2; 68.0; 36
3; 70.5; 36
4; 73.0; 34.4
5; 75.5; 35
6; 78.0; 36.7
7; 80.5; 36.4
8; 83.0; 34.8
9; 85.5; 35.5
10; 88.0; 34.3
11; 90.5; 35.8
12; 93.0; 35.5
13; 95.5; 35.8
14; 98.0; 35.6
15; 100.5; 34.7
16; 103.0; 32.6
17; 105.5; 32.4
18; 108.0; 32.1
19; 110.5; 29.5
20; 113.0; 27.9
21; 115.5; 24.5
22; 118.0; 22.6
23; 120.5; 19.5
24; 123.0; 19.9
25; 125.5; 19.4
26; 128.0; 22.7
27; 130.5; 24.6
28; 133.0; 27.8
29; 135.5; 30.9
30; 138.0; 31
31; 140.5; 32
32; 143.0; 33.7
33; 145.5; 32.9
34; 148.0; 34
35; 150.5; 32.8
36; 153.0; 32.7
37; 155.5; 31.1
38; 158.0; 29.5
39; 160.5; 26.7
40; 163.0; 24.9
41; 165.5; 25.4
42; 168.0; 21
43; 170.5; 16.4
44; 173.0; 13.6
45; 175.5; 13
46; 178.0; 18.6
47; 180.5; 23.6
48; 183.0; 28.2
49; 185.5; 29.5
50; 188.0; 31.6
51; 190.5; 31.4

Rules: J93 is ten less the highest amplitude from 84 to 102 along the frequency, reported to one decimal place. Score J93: -25.8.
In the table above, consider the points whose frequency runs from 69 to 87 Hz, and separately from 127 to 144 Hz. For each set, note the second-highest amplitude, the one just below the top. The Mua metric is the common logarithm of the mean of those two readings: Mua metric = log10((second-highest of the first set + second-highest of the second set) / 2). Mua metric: 1.53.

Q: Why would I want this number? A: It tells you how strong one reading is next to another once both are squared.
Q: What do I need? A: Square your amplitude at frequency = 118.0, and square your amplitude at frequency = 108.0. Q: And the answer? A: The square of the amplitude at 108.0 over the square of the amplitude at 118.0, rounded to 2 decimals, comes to 2.02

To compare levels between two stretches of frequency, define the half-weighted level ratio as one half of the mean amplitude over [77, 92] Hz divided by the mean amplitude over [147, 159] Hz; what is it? 0.56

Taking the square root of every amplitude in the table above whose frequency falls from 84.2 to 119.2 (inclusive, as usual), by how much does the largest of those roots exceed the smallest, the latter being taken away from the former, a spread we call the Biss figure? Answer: 1.2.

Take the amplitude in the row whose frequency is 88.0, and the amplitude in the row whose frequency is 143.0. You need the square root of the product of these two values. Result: 34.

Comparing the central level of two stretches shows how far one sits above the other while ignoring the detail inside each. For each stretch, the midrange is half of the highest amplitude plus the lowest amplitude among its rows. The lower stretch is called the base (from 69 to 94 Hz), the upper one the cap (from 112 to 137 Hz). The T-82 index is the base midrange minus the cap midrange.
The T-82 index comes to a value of 10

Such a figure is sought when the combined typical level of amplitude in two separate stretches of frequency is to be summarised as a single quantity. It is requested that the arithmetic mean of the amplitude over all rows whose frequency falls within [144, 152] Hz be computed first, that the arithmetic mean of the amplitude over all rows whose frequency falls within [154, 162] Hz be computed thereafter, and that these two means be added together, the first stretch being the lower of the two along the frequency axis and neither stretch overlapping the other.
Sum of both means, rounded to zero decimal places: 62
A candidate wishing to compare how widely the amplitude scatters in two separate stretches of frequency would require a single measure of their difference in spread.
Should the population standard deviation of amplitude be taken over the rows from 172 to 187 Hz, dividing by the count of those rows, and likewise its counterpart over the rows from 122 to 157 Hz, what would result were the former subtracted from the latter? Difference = -1.5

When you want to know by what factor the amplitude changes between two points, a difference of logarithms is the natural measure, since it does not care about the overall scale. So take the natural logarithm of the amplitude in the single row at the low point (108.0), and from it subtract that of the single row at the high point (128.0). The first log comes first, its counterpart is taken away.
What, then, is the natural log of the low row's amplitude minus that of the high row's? 0.3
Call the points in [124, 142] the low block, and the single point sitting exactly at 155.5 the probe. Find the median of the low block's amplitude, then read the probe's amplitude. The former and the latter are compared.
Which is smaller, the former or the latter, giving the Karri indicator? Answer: 28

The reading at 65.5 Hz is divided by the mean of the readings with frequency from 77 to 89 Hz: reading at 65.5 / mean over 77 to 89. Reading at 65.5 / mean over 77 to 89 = 0.99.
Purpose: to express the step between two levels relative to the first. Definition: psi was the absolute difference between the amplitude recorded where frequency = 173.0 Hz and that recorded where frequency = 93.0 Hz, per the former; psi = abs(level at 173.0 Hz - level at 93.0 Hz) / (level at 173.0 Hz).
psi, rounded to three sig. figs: 1.61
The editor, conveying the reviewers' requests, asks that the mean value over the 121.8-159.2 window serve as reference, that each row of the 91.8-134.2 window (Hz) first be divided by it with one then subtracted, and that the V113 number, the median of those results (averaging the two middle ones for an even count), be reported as -0.038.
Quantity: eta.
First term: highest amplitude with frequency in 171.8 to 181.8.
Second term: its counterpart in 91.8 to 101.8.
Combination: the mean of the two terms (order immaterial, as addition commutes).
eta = 29.7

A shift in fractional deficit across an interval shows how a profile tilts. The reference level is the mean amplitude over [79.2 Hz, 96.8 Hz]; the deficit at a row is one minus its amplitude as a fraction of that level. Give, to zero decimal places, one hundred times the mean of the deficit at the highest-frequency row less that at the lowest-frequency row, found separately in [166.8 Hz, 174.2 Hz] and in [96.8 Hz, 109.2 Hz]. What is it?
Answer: 15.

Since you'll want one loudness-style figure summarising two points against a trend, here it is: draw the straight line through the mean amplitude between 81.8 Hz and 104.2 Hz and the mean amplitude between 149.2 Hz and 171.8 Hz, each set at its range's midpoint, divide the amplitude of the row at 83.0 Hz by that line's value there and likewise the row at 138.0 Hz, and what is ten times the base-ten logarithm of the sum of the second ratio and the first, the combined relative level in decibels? 3.04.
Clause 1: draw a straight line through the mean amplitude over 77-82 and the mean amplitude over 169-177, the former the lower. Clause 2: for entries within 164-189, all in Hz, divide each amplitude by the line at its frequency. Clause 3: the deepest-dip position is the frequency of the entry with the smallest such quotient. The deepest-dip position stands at 175.5 Hz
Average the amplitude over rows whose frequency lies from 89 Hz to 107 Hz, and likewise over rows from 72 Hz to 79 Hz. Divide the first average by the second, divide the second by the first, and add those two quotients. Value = 2.00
